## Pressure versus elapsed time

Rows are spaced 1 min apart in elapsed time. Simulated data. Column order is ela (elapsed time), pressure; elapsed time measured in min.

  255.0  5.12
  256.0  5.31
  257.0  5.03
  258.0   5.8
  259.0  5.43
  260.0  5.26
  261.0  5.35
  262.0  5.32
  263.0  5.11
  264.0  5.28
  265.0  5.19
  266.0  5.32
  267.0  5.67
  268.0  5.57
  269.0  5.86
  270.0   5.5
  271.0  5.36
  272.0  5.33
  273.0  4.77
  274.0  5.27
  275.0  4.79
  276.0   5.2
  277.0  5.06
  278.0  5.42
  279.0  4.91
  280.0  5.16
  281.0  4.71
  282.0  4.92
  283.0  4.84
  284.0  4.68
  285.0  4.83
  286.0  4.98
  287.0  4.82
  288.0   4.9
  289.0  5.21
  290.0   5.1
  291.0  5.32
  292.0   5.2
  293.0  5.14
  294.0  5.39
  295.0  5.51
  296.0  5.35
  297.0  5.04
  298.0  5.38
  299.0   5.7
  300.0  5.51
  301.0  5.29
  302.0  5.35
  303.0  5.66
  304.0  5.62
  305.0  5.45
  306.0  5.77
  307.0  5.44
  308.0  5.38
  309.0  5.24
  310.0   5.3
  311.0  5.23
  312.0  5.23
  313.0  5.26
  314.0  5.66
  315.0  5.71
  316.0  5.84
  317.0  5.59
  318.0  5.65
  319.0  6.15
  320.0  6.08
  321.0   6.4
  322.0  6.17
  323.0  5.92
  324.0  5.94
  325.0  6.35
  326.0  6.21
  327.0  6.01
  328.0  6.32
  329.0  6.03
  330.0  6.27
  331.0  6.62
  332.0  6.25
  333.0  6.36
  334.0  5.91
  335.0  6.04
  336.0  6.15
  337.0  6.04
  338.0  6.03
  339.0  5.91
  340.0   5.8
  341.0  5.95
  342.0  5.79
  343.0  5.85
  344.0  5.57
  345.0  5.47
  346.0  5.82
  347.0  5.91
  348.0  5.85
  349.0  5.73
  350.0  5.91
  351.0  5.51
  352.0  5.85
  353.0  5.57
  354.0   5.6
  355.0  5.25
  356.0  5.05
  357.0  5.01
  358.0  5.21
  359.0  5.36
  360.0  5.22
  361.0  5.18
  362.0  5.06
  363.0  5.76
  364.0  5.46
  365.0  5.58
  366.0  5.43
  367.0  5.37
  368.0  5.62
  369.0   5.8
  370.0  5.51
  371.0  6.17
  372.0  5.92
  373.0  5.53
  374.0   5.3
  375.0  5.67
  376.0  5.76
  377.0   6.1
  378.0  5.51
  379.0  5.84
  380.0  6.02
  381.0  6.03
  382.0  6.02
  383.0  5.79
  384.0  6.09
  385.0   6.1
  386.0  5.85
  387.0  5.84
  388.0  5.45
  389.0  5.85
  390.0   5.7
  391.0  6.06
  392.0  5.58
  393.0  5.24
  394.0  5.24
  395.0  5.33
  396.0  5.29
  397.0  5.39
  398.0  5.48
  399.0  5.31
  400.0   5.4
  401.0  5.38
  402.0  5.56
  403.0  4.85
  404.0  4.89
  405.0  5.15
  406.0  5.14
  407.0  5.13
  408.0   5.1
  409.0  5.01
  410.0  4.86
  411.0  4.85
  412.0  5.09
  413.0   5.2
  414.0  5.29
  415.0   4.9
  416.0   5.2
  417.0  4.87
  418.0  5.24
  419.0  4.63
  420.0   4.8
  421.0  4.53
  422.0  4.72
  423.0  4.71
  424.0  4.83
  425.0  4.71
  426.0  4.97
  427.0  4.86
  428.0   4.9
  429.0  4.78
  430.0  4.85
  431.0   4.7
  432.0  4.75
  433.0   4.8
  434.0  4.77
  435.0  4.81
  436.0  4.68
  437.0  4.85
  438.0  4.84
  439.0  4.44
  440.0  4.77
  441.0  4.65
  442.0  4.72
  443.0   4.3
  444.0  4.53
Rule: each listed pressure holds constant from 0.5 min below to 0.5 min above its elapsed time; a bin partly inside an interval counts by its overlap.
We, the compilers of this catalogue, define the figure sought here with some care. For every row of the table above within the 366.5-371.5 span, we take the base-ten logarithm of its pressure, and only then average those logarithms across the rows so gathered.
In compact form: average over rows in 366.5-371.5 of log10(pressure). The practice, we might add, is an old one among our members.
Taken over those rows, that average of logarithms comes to 0.755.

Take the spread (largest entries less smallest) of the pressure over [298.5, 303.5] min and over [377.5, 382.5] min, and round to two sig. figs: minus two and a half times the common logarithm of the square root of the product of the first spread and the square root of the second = 0.66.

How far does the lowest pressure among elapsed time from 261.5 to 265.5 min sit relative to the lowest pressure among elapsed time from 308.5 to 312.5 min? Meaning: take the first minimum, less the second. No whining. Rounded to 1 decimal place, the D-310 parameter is -0.1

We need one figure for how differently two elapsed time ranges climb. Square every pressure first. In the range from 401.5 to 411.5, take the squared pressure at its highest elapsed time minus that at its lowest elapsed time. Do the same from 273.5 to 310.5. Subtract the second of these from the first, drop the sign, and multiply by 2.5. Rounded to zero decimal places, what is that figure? 19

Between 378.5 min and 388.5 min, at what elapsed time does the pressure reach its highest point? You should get 385.0 min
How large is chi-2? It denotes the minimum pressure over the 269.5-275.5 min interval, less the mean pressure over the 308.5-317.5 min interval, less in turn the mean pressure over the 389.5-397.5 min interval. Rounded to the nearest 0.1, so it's -6.2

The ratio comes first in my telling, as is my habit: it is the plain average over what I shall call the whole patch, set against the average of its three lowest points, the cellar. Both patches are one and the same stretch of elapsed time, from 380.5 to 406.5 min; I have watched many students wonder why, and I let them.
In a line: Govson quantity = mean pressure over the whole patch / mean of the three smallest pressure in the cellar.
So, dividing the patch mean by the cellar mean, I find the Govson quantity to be 1.12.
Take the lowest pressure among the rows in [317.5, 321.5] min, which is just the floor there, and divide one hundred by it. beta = 18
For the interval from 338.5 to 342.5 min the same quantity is 17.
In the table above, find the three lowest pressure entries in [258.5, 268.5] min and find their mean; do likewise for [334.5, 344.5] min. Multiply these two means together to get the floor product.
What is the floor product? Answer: 29.7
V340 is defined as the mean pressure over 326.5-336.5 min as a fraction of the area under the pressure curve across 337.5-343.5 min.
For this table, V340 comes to 0.18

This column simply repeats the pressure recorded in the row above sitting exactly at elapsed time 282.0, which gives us 4.92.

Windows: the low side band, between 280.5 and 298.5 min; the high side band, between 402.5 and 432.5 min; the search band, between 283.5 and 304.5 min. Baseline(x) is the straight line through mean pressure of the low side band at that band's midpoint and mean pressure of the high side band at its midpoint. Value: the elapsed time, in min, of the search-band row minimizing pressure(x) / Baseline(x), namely 284.0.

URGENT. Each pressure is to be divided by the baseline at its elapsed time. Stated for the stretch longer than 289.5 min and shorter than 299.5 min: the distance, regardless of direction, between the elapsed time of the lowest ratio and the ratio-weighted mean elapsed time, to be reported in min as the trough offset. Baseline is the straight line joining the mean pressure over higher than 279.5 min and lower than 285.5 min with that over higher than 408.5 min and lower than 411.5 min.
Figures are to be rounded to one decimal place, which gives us 2.4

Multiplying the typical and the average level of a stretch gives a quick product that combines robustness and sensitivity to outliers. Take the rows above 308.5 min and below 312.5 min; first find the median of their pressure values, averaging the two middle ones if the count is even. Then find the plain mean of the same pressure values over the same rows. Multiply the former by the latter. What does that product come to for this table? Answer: 27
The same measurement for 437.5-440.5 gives 22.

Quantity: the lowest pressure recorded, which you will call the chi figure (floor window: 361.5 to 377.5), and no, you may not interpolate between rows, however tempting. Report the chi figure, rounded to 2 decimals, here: 5.06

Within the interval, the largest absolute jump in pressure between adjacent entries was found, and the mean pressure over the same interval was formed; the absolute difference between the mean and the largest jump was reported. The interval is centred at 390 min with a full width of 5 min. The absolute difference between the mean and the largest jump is 5.2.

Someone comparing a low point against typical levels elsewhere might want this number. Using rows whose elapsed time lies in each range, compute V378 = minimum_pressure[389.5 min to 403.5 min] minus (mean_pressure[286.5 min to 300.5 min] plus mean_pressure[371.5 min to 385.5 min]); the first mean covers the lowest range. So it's -6.2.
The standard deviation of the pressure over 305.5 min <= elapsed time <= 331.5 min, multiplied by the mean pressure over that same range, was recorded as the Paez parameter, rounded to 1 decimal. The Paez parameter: 2.4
